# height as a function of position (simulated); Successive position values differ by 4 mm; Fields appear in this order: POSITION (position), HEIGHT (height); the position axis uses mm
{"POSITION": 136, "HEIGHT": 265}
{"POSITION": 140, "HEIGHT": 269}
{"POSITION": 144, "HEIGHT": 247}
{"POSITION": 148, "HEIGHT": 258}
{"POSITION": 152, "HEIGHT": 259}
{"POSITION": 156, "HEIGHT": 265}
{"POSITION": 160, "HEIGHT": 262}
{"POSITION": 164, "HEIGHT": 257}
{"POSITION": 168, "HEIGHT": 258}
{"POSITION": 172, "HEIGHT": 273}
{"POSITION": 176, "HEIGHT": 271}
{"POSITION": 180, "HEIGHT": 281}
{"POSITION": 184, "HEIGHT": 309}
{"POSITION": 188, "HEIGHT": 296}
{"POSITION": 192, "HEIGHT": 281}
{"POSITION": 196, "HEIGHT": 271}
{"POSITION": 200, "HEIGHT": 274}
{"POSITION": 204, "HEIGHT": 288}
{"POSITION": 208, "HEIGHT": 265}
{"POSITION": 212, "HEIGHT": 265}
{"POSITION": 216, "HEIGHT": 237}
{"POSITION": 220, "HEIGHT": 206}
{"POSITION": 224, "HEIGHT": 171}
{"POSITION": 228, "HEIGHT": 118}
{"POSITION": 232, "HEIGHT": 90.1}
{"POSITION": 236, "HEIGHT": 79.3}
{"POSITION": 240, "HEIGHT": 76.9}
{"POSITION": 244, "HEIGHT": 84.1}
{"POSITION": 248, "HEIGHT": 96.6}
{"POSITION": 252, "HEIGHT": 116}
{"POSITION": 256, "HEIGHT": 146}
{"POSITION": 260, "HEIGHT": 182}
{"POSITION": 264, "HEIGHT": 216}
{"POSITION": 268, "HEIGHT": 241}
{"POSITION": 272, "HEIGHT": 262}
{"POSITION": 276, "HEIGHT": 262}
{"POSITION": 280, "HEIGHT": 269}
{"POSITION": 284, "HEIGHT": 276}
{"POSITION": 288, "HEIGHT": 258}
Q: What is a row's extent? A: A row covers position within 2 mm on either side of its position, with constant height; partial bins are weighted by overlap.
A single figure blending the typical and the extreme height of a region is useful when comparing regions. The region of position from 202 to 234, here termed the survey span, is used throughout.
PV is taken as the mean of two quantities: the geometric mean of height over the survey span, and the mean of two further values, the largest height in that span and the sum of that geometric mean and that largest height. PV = 287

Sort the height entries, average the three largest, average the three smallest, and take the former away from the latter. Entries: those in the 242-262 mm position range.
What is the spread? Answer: -49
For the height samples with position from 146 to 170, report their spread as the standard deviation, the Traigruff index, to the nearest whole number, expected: 3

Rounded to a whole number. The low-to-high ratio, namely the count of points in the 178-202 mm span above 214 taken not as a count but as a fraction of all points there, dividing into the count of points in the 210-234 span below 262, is 5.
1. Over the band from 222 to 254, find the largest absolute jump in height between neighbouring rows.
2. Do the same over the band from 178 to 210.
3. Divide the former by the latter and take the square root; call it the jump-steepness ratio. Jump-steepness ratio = 1.38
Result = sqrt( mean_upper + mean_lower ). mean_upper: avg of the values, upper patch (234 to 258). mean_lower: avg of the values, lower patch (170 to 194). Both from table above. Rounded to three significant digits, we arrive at 19.6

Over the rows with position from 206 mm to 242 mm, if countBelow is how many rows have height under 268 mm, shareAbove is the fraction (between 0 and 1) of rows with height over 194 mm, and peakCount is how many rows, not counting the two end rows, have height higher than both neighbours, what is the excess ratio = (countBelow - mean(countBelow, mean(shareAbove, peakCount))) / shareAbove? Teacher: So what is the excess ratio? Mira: 10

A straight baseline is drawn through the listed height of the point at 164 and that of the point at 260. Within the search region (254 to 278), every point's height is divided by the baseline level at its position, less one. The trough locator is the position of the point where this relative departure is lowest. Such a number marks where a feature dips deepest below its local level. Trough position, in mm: 256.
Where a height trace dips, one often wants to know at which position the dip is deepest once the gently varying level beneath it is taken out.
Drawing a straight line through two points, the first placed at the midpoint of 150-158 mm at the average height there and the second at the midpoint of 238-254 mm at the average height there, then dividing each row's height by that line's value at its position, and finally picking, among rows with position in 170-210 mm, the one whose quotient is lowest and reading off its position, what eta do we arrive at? 172 mm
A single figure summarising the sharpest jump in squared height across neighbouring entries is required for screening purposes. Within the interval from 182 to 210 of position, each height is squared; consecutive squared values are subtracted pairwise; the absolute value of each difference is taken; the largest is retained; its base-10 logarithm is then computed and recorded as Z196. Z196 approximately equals 4.10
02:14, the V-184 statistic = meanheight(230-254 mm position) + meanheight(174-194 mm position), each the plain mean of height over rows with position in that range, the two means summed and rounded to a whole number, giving 378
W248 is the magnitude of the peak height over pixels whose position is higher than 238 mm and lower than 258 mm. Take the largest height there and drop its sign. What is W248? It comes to 146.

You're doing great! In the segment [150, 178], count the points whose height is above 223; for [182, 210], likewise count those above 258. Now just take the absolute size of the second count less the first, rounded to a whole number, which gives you 0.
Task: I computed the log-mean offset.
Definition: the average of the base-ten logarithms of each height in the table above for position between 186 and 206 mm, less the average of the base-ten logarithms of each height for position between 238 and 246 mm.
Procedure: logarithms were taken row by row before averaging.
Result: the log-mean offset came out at 0.54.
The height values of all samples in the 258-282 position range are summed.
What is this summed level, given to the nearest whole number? 1432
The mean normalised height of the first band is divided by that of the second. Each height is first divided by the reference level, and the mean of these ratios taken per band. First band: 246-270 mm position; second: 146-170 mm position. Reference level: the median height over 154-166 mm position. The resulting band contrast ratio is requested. 0.64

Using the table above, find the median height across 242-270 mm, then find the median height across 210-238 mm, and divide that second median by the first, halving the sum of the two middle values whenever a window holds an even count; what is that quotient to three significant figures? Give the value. 1.17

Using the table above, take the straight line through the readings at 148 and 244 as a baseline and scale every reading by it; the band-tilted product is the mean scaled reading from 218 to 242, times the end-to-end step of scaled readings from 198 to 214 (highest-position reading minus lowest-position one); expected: 0.21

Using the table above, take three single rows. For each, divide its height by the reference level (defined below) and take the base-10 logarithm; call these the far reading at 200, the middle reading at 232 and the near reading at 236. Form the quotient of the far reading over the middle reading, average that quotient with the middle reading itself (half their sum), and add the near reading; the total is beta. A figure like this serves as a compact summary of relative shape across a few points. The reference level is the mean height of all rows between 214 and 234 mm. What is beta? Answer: -0.87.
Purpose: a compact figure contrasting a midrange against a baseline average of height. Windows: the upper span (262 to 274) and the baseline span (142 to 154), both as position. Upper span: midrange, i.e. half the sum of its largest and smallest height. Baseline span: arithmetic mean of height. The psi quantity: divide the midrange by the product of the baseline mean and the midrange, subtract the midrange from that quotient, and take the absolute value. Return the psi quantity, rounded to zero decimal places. 239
